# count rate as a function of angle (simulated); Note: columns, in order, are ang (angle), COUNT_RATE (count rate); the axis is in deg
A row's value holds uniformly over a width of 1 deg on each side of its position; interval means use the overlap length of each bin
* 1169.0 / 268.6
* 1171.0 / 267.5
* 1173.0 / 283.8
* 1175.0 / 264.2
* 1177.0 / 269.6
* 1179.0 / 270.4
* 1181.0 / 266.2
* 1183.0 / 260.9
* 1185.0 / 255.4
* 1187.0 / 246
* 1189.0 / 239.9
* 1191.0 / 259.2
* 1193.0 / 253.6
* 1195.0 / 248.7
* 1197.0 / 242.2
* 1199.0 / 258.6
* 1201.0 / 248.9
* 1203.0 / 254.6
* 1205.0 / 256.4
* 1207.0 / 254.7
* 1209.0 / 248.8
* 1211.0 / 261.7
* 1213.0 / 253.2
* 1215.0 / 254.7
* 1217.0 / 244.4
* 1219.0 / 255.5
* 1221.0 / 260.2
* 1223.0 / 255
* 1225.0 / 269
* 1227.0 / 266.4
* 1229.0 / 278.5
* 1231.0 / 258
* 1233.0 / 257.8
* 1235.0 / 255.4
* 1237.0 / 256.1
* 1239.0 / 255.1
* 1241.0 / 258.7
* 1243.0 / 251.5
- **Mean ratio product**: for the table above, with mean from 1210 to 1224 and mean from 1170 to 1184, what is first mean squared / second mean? 242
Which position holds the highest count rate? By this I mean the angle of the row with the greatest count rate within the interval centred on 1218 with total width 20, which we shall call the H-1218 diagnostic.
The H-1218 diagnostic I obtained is 1225.0 deg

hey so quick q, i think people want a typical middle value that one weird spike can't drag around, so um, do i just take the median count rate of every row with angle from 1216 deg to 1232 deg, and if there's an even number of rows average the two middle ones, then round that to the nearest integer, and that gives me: 259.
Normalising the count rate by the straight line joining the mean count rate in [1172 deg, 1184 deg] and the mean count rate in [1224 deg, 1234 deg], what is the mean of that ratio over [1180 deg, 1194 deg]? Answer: 0.947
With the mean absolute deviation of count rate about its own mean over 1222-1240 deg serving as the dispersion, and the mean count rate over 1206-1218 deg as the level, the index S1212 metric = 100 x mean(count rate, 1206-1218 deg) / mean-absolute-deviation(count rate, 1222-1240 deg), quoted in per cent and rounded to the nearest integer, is 3777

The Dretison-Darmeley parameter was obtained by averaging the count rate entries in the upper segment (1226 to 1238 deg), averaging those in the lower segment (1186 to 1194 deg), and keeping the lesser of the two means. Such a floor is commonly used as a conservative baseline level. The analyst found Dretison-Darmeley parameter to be 250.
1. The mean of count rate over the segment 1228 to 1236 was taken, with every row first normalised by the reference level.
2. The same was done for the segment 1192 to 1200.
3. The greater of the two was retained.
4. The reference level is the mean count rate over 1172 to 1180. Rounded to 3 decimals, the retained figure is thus 0.965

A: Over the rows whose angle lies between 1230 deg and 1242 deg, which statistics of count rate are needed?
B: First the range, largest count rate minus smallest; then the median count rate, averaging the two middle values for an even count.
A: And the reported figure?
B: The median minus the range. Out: 253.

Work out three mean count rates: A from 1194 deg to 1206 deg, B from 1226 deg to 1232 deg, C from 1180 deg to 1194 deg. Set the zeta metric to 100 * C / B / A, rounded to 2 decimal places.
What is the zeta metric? 0.38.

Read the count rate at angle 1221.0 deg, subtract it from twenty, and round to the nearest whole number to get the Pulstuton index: -240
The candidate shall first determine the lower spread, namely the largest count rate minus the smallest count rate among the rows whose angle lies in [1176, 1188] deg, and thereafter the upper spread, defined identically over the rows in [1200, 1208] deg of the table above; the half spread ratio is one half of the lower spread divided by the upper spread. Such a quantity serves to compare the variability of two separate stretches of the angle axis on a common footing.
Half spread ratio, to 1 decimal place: 1.6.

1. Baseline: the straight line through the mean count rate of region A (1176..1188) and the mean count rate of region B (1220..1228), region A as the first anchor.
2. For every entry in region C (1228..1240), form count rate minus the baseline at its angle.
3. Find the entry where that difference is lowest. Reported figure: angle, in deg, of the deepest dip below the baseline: 1239.0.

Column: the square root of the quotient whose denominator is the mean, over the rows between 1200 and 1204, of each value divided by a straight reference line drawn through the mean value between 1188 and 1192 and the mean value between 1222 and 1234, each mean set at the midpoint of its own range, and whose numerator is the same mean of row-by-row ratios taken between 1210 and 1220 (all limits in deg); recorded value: 0.995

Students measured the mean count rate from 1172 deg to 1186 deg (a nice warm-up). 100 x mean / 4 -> 6680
